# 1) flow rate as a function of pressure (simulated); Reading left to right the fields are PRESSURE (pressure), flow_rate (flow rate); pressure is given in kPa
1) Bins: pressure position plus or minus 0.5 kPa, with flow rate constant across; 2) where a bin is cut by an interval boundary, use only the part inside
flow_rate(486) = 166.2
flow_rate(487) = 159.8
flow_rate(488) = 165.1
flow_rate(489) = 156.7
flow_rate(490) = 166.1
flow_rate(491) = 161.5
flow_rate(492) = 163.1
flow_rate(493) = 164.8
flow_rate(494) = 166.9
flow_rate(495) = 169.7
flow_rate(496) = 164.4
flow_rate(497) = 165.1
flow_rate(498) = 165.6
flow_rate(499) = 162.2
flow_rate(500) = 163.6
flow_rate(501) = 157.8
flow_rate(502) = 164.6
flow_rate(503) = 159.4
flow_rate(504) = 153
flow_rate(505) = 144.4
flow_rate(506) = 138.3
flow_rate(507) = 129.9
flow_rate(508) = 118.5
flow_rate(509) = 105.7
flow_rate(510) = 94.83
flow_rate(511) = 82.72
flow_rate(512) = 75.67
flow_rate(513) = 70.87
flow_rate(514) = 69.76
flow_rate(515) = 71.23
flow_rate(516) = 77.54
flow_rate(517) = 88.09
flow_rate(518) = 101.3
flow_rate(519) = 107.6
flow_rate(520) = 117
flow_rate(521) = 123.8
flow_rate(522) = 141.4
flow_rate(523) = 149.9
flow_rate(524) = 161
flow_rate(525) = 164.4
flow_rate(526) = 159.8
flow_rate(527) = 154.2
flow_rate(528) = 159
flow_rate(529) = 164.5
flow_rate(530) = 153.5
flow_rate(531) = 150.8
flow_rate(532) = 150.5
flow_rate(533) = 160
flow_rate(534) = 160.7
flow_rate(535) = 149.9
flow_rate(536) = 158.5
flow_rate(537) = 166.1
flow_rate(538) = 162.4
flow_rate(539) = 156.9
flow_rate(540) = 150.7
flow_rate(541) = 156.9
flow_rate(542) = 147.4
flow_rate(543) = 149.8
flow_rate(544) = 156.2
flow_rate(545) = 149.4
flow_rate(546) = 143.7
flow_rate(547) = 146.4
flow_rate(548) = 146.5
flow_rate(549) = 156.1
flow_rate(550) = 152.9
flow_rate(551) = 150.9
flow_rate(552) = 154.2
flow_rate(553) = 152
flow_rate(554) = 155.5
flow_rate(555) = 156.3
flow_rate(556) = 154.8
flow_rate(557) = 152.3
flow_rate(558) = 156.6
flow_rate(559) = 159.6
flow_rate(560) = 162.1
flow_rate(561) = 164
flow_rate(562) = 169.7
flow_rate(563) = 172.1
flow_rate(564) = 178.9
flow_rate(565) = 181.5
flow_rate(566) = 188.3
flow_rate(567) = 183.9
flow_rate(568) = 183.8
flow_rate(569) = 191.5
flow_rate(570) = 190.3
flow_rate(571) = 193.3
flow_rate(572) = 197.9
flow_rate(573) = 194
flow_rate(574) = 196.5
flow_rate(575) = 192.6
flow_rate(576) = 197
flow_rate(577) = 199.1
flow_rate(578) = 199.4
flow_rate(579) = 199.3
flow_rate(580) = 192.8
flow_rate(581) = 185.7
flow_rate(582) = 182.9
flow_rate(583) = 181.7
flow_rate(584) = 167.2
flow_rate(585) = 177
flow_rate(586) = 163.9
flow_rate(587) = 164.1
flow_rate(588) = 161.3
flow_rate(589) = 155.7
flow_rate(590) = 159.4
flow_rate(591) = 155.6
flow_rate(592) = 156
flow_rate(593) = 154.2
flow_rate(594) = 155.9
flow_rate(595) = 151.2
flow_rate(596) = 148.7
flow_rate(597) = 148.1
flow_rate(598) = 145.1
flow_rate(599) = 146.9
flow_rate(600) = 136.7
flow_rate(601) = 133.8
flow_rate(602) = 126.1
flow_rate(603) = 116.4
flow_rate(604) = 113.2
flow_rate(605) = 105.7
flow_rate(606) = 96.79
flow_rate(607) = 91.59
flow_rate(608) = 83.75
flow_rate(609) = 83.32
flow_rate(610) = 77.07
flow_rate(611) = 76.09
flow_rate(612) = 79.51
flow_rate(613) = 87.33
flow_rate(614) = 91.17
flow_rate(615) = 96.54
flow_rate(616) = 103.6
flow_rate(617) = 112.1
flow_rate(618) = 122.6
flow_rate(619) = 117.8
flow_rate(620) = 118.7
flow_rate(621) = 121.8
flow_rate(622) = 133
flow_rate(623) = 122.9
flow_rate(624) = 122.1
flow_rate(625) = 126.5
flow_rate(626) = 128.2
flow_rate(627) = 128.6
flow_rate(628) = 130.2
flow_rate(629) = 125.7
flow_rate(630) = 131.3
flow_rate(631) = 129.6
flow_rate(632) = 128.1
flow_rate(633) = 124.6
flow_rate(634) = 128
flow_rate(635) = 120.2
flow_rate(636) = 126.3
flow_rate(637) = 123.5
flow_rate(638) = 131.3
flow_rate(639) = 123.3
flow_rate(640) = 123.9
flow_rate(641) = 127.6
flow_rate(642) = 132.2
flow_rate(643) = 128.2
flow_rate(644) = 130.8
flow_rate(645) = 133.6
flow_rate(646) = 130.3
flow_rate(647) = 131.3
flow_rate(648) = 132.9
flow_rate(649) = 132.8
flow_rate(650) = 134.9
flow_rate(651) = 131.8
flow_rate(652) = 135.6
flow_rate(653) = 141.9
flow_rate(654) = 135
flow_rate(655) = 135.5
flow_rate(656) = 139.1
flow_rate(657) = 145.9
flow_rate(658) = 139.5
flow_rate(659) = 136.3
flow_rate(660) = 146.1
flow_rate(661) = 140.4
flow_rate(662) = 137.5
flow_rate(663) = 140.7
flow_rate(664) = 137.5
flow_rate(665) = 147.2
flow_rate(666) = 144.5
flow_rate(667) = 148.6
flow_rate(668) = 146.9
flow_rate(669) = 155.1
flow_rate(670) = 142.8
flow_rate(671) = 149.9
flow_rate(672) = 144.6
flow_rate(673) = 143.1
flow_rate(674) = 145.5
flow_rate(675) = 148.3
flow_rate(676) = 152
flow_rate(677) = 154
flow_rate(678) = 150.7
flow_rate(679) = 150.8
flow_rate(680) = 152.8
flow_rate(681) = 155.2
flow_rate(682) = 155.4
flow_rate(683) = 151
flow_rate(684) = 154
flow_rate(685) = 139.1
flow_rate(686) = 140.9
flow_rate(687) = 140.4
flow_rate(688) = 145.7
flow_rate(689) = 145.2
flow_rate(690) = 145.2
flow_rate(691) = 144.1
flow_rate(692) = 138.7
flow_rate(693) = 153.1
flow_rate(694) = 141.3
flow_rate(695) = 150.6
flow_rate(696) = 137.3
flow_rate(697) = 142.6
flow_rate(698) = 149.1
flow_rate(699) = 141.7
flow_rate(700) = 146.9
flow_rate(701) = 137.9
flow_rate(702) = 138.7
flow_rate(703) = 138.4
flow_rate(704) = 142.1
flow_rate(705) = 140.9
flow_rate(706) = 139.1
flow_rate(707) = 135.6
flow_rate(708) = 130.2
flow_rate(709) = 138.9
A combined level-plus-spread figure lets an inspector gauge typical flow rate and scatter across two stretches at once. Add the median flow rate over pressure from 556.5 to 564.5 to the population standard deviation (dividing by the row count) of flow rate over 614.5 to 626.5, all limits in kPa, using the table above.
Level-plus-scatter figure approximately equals 173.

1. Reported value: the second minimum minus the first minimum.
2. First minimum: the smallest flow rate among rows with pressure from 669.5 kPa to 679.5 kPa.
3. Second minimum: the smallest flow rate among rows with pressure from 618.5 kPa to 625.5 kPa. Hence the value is -25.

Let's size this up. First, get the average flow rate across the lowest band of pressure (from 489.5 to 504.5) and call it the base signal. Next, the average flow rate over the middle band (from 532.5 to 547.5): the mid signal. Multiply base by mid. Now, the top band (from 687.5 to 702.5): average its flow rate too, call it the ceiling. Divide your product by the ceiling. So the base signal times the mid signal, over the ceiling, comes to 175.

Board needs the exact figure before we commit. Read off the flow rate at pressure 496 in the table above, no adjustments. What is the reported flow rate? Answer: 164.4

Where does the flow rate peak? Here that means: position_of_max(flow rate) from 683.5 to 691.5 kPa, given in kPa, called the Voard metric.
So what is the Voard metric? 684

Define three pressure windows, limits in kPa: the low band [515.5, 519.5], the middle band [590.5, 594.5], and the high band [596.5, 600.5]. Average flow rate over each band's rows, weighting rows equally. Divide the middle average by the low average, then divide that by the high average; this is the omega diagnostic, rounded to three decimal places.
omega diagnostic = 0.012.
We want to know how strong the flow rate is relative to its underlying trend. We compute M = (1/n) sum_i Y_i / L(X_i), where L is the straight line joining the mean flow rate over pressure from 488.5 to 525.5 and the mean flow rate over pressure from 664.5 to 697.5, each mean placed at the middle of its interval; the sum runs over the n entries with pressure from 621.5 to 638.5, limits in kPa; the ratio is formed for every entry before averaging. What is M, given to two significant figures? 0.89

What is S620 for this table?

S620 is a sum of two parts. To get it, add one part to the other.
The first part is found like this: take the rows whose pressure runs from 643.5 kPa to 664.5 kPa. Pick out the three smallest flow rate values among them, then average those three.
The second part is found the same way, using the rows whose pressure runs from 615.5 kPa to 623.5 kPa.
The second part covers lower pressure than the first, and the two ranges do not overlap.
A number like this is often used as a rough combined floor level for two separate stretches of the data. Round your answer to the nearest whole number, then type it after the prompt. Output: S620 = 242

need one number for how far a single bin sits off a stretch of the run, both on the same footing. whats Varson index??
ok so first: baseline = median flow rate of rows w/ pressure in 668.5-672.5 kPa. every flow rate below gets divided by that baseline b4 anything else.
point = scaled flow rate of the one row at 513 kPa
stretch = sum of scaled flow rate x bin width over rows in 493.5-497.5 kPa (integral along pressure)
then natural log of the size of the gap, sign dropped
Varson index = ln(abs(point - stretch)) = 1.40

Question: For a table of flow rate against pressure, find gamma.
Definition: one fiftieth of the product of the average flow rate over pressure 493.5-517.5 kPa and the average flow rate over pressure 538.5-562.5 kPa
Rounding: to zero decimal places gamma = 393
